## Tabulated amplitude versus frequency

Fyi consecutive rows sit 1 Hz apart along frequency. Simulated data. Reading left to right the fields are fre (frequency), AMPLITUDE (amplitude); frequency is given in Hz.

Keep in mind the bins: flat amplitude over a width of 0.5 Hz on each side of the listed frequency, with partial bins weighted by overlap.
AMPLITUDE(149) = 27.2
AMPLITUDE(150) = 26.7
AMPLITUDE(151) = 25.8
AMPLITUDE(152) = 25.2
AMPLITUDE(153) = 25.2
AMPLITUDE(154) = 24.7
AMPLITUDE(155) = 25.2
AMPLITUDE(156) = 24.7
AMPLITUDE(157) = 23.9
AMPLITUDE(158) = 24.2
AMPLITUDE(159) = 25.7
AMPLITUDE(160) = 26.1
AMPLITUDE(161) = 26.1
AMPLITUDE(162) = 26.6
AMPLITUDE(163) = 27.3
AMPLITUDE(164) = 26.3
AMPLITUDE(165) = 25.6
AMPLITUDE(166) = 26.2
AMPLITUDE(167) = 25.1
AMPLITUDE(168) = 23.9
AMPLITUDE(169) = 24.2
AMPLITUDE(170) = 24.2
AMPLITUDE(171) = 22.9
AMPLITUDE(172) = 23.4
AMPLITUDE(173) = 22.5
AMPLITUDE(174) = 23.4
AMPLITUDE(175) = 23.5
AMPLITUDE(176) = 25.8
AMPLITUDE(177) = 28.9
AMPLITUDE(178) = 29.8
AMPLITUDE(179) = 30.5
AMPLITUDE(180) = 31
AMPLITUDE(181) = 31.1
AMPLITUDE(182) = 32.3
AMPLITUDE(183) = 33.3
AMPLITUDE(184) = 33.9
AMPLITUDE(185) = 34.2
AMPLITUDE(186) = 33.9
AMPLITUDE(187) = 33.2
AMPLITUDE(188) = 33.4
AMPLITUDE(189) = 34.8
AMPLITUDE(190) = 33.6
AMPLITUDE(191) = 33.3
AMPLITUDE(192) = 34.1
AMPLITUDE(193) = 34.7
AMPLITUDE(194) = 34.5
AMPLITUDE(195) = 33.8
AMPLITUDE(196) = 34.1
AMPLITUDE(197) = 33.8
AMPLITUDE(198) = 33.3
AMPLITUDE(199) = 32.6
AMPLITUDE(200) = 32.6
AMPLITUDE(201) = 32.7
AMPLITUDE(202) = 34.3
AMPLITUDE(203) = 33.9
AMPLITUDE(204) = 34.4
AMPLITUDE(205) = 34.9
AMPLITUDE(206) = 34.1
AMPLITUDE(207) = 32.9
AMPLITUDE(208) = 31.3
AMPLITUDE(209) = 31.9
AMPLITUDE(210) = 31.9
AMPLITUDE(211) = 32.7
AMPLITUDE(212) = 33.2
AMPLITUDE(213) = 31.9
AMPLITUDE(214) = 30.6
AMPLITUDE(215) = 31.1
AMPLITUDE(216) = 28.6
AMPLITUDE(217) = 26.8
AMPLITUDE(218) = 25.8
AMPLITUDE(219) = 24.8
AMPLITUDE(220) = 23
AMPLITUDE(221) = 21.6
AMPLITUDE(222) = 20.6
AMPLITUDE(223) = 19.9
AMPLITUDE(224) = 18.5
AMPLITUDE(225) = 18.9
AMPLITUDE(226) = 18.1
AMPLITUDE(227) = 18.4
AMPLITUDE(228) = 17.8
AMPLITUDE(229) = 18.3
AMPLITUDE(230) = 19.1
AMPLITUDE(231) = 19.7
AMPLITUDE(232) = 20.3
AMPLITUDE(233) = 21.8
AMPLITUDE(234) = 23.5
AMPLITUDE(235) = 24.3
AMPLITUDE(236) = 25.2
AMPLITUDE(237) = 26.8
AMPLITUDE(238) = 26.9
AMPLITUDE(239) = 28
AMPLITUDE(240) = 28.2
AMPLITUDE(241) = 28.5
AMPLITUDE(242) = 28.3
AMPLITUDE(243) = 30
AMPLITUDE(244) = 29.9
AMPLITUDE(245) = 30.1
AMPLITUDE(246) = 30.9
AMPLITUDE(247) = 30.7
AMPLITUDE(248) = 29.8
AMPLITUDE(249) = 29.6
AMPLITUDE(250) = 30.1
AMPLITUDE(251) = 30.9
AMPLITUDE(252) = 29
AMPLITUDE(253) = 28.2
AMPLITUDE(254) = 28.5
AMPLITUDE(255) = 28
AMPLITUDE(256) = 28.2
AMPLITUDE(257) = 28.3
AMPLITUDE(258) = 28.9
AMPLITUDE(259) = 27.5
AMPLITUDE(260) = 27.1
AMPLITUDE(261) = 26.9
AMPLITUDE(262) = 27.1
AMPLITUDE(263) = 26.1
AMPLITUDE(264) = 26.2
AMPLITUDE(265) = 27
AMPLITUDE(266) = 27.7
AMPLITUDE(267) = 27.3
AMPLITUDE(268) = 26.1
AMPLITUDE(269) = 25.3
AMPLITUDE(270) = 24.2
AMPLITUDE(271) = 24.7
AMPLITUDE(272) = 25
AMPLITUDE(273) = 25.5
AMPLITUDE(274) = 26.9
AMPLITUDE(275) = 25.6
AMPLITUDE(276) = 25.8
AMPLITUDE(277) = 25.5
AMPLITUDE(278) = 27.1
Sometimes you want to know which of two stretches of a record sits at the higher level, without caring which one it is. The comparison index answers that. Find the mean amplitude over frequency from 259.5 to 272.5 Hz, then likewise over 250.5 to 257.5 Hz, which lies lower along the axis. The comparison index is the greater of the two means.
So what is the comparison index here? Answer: 29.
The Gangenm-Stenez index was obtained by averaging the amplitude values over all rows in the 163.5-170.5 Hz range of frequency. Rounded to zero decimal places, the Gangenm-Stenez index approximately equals 25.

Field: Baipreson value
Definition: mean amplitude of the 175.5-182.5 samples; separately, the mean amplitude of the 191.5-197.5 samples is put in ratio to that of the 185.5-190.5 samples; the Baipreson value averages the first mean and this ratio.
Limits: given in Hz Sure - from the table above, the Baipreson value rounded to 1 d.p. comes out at 15.5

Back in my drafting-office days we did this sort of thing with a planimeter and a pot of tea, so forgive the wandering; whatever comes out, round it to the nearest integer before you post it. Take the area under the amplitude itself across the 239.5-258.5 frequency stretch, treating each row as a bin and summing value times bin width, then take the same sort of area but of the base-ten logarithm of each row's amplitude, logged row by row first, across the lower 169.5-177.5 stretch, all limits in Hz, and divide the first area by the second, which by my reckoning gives 50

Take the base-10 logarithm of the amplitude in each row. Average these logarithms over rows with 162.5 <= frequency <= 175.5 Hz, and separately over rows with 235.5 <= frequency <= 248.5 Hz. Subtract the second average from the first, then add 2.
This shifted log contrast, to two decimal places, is 1.93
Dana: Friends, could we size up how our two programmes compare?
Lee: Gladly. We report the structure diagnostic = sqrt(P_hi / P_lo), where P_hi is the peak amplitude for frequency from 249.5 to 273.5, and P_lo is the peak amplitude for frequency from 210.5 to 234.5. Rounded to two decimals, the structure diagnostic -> 0.96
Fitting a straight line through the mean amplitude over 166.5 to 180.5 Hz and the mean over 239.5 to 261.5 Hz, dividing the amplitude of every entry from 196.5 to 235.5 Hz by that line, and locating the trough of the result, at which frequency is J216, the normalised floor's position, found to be 228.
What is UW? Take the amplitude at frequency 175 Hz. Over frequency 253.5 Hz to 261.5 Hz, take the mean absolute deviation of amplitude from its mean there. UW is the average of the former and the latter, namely 12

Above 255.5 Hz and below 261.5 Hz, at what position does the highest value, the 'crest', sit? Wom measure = 258 Hz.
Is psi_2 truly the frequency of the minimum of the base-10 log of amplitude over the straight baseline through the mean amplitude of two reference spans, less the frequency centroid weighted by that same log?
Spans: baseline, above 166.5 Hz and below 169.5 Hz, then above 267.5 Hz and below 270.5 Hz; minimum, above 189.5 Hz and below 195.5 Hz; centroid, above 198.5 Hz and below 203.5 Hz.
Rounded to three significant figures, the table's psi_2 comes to -10.1 Hz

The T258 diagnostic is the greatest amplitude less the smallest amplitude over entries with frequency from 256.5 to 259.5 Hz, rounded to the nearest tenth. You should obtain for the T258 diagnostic 1.4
